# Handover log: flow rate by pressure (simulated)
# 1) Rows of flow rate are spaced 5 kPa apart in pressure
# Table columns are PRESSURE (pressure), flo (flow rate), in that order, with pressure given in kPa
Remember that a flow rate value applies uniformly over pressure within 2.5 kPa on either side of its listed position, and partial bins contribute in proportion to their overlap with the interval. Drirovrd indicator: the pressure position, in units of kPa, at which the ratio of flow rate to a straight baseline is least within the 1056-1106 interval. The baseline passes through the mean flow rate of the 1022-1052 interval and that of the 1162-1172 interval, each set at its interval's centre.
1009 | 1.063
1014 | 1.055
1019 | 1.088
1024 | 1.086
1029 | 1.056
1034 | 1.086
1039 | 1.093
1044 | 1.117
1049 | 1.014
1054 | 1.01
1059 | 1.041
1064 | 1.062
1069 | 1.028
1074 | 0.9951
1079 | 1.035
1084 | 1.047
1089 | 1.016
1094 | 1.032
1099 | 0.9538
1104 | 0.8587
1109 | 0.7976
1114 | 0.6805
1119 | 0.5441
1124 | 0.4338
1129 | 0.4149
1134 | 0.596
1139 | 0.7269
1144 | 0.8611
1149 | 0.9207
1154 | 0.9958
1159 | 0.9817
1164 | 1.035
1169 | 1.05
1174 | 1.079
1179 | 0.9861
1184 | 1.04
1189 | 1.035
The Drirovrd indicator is 1104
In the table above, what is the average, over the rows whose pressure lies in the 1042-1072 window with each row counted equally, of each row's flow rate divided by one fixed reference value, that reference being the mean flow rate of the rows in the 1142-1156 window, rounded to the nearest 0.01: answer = 1.13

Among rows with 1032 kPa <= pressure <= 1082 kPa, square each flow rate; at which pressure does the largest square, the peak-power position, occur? 1044 kPa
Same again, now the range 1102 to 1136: 1104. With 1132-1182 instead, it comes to 1174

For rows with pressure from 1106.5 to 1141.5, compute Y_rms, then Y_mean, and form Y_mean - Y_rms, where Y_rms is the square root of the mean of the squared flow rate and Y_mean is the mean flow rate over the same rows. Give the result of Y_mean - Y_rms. -0.015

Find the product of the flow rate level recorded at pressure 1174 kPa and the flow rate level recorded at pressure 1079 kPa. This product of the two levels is 1.12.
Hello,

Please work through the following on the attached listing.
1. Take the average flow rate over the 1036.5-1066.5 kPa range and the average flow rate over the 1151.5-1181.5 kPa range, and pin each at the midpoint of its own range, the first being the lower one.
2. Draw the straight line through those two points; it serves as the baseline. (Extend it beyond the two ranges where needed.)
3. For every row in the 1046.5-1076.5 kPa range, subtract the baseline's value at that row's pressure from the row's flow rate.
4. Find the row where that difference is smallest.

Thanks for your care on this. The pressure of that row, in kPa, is 1074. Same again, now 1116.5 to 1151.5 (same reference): 1129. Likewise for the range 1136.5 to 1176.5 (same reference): 1139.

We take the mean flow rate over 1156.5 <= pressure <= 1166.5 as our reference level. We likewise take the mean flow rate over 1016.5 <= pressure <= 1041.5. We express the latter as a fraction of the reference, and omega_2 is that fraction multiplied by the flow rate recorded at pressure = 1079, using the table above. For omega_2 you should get 1.1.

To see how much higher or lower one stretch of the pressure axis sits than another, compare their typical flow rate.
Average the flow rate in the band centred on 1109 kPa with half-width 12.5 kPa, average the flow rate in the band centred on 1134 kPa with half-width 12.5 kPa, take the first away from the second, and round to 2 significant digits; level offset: -0.16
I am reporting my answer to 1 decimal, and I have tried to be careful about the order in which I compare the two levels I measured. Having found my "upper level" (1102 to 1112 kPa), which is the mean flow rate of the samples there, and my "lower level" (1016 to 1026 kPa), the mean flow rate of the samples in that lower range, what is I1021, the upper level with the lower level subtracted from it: -0.3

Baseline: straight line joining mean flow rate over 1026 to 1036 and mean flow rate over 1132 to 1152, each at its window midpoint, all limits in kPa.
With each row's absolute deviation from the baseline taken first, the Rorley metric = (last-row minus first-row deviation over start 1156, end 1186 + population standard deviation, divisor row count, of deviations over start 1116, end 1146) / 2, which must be 0.13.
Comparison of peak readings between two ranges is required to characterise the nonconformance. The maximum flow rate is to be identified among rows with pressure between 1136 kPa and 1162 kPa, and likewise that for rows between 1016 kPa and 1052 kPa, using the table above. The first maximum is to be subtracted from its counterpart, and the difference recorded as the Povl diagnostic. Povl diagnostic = 0.12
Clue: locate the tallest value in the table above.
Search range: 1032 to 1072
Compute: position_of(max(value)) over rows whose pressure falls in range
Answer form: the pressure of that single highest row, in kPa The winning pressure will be 1044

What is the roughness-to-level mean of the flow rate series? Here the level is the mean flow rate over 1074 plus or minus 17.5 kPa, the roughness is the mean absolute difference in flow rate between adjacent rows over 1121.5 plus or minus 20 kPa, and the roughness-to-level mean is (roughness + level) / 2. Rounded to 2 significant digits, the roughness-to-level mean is 0.57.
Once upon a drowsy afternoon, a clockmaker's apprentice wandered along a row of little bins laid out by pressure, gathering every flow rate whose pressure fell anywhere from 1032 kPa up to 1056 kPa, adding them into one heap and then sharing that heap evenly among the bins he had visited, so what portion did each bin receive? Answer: 1.06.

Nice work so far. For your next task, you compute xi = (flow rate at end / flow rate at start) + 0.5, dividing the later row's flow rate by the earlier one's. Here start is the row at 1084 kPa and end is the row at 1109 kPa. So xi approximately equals 1.3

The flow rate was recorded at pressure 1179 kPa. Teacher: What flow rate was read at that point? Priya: 0.9861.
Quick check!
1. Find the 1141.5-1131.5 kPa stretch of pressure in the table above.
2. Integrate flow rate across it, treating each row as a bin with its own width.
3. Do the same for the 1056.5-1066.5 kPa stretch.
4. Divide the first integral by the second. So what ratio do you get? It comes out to 0.63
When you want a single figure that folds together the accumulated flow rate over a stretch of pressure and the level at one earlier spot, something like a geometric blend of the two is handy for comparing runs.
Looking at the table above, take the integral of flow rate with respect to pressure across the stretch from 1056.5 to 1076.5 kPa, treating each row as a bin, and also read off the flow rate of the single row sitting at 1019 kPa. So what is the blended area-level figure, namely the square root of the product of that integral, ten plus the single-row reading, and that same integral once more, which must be 69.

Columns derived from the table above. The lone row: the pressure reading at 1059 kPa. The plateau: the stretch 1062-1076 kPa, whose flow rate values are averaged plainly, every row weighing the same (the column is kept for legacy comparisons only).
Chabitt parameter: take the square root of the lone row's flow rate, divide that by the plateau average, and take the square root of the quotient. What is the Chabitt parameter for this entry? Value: 0.996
